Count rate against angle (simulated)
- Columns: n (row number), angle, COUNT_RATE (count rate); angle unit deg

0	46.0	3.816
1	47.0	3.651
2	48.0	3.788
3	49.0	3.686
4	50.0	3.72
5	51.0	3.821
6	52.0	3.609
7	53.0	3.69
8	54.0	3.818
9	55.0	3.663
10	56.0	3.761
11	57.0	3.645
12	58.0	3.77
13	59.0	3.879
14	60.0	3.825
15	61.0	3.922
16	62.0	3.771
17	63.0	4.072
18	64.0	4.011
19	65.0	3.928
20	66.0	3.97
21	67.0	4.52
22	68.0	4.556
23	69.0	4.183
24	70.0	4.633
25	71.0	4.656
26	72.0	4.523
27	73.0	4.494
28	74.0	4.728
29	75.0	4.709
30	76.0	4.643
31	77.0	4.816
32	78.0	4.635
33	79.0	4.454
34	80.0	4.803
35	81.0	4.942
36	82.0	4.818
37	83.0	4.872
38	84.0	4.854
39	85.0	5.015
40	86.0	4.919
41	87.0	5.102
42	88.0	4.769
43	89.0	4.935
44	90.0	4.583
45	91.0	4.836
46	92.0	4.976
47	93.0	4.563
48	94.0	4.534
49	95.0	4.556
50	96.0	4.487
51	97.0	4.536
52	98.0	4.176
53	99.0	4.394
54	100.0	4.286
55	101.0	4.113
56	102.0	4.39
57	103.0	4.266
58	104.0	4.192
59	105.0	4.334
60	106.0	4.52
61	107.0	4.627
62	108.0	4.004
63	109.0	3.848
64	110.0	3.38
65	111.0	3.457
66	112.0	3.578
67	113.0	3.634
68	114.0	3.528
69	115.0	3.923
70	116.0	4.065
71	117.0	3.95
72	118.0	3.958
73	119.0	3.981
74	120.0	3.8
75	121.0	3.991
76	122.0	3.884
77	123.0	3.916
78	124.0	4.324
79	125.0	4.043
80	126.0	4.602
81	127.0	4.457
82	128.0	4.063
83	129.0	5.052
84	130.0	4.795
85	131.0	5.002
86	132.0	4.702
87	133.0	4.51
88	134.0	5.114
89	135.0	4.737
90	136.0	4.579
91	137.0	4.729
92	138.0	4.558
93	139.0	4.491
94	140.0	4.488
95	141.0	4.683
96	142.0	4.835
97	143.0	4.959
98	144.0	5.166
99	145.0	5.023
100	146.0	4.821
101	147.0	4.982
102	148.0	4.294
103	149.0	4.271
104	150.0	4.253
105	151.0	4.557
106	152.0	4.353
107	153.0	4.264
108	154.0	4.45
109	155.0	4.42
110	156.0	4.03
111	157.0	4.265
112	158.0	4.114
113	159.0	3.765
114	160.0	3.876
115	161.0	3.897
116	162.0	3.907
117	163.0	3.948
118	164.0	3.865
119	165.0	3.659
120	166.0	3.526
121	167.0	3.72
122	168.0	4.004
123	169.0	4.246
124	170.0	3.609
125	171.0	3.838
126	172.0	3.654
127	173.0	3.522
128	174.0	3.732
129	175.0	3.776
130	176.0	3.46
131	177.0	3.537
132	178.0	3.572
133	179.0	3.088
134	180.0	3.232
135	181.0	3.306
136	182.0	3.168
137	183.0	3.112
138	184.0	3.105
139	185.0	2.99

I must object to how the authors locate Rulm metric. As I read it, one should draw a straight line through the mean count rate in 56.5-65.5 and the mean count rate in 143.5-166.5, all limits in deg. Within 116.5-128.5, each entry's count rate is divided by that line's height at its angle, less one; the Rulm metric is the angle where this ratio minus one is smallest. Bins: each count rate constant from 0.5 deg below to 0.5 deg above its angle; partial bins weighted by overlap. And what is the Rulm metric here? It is 120.0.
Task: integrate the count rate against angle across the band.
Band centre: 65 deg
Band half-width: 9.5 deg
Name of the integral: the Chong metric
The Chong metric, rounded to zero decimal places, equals 79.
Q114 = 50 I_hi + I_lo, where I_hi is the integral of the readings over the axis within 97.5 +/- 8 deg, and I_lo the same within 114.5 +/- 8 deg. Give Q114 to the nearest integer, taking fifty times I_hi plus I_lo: 3623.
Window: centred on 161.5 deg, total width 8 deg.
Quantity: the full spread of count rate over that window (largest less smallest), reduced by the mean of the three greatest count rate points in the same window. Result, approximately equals -3.5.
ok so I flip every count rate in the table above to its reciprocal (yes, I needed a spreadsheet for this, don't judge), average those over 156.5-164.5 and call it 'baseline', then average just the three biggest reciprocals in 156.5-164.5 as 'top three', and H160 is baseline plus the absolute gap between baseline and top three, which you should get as 0.261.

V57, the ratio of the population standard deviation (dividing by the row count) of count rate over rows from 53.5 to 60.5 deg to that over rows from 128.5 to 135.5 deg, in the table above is 0.39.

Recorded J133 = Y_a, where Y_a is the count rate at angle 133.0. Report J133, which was 4.51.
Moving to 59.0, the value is 3.879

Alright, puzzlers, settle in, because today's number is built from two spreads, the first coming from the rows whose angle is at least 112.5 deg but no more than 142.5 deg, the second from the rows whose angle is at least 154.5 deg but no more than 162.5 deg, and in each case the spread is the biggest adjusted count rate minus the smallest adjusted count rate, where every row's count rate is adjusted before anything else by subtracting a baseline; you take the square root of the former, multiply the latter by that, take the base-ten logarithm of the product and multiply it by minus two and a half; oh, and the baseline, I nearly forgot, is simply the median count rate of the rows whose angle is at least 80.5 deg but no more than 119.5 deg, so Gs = 0.2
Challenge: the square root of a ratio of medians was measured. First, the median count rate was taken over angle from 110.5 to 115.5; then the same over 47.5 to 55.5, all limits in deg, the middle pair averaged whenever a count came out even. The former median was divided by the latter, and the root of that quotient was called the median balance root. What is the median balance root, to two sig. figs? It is 0.98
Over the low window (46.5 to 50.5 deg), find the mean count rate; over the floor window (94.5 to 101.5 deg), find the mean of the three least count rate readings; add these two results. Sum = 7.9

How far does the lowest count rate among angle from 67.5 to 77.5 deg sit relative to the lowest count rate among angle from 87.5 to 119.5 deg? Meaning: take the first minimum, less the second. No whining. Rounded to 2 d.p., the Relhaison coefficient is 0.80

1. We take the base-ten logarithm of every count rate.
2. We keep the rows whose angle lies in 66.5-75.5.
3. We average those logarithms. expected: 0.66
